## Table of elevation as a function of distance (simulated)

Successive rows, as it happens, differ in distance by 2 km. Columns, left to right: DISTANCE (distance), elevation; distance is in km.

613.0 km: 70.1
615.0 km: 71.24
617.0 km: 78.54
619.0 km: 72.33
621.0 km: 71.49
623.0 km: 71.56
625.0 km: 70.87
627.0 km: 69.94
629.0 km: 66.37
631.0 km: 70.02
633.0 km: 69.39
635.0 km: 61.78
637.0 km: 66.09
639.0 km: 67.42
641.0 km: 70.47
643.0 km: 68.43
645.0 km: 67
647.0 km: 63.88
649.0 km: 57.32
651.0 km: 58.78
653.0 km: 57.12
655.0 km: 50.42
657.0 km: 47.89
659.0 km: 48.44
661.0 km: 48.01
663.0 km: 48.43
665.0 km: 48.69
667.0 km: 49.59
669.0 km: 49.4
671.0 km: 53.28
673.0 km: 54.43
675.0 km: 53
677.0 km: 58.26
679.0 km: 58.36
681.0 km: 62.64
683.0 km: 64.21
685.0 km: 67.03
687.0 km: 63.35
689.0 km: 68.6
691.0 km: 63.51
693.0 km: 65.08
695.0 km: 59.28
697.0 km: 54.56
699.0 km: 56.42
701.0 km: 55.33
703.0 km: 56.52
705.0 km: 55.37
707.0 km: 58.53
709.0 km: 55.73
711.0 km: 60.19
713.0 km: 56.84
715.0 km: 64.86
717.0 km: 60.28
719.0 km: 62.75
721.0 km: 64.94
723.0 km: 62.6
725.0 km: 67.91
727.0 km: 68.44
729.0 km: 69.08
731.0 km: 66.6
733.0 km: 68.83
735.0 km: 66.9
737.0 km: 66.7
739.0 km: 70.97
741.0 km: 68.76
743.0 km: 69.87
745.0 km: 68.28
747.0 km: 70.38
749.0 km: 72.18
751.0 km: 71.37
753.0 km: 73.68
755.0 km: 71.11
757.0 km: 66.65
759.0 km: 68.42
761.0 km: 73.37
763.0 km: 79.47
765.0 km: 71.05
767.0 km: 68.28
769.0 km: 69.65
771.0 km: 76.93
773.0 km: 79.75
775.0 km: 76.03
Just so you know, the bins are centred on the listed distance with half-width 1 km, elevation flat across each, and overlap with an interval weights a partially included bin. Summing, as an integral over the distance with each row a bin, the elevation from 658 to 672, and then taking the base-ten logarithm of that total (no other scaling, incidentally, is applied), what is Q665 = 2.84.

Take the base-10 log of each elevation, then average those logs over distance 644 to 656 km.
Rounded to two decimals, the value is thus 1.77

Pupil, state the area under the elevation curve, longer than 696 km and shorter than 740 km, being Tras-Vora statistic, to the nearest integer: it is 2741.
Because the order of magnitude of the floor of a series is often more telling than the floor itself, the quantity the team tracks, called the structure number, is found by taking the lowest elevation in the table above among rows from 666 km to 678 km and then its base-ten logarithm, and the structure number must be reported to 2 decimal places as 1.69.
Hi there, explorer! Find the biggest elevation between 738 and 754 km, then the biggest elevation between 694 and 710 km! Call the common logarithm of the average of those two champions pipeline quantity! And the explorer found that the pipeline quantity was 1.82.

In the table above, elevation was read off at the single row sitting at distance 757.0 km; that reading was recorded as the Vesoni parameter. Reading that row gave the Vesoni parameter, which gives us 66.65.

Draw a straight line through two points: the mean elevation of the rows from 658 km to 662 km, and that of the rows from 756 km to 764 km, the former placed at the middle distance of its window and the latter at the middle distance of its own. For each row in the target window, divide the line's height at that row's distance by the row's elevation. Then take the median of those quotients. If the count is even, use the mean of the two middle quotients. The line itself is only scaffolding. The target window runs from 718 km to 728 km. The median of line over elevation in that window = 0.966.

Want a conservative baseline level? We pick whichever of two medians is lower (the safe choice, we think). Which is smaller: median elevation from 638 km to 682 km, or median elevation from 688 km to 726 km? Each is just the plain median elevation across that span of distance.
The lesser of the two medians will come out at 55.8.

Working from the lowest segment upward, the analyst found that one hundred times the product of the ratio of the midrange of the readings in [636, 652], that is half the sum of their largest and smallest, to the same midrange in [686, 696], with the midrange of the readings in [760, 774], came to 7396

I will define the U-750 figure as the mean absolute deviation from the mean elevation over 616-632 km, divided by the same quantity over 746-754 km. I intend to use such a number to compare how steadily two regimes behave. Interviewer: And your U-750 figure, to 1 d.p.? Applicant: 2.0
